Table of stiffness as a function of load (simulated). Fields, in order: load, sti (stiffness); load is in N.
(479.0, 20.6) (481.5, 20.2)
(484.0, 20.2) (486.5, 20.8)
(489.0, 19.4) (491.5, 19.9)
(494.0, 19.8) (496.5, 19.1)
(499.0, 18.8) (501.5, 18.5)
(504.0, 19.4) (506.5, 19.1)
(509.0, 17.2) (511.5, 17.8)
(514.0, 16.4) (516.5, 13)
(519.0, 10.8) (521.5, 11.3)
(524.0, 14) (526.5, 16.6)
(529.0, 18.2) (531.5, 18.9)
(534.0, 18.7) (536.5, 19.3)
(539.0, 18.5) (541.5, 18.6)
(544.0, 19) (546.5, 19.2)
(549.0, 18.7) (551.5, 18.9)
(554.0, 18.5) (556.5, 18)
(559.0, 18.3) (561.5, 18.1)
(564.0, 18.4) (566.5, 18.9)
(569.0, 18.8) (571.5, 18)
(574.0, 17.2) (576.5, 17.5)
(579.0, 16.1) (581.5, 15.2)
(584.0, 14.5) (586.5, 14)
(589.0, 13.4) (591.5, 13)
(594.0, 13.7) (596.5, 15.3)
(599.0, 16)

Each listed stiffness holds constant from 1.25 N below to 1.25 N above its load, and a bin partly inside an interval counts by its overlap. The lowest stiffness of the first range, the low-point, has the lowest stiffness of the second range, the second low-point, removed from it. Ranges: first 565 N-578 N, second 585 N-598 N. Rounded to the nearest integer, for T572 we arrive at 4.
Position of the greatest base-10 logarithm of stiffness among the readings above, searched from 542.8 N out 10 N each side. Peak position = 536.5 N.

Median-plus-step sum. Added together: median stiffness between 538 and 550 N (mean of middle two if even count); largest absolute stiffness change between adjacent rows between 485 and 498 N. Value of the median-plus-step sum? 20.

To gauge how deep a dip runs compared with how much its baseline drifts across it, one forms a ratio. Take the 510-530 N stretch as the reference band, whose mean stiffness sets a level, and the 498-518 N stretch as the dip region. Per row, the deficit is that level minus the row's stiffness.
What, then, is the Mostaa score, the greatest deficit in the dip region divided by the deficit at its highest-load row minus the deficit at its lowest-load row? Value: 0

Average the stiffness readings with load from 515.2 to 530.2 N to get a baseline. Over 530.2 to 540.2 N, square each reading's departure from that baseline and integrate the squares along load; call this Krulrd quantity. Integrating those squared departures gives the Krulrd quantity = 238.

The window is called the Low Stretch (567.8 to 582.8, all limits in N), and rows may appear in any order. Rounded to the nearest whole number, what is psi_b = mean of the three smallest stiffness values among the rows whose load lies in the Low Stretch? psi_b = 16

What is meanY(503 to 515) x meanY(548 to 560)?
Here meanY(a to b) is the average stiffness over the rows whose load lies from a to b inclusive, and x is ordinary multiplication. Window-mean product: 332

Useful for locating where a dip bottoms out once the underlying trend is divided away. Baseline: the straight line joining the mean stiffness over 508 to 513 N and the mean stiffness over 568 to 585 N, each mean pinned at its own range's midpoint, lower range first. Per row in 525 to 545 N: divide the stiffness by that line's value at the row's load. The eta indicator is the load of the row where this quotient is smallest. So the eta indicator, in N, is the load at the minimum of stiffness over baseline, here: 526.5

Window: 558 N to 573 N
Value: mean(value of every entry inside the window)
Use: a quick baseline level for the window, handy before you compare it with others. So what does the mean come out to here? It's 18.4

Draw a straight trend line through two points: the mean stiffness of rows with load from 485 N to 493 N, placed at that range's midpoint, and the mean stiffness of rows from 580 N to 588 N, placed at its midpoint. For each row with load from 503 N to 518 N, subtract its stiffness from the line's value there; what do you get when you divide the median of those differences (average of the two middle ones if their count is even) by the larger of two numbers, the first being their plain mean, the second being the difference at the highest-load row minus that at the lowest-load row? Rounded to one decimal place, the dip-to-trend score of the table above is 0.2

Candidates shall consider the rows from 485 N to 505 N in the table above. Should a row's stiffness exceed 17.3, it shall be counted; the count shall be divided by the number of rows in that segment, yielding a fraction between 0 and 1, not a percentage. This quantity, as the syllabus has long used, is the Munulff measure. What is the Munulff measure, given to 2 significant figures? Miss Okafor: 1.0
